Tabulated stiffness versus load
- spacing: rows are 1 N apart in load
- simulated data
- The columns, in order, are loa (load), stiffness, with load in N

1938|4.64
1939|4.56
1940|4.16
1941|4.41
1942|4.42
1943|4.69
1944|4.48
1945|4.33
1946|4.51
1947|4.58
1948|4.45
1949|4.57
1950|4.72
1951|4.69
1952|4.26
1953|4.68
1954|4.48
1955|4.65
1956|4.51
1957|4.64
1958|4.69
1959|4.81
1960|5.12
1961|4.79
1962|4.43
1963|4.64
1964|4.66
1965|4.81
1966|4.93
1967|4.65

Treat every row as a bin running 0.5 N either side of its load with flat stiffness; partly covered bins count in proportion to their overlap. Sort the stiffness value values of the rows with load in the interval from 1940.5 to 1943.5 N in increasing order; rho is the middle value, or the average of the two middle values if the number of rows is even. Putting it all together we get 4.42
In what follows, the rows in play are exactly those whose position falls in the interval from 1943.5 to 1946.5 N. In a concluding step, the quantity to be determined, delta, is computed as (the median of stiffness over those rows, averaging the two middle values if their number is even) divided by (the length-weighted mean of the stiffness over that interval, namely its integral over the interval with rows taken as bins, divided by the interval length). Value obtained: 1.01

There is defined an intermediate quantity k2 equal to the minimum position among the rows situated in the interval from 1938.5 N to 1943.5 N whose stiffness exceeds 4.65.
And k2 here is 1943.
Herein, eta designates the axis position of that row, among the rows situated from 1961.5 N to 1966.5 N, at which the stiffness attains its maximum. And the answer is 1966 N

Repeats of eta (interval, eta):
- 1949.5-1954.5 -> 1950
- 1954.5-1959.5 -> 1959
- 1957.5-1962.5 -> 1960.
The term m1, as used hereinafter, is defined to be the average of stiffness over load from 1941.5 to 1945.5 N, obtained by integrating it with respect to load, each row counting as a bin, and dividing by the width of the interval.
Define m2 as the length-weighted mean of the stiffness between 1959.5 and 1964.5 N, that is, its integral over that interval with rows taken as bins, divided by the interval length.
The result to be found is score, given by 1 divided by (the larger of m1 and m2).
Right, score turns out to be 0.212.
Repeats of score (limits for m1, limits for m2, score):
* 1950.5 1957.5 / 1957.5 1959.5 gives 0.211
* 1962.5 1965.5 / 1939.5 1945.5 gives 0.213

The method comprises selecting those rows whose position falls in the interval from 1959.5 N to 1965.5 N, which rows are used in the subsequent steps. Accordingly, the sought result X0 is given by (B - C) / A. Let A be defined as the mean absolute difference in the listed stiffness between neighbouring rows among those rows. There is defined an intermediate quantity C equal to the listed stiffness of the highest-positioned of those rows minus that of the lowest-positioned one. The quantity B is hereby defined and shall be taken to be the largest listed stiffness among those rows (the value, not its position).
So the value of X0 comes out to 25.4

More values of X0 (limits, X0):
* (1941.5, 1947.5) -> 25.7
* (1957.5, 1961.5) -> 19.8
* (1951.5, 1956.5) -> 19.1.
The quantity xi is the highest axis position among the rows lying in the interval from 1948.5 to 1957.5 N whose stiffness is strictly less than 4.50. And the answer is 1954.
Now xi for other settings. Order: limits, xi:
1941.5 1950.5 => 1948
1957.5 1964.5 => 1962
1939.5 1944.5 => 1944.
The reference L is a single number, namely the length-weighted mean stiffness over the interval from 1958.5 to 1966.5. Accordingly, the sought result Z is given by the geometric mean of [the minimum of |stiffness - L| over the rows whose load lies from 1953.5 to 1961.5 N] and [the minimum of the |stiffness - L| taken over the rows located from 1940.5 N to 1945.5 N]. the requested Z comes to 0.037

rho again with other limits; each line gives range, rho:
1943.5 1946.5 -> 4.48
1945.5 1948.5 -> 4.51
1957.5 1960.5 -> 4.81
